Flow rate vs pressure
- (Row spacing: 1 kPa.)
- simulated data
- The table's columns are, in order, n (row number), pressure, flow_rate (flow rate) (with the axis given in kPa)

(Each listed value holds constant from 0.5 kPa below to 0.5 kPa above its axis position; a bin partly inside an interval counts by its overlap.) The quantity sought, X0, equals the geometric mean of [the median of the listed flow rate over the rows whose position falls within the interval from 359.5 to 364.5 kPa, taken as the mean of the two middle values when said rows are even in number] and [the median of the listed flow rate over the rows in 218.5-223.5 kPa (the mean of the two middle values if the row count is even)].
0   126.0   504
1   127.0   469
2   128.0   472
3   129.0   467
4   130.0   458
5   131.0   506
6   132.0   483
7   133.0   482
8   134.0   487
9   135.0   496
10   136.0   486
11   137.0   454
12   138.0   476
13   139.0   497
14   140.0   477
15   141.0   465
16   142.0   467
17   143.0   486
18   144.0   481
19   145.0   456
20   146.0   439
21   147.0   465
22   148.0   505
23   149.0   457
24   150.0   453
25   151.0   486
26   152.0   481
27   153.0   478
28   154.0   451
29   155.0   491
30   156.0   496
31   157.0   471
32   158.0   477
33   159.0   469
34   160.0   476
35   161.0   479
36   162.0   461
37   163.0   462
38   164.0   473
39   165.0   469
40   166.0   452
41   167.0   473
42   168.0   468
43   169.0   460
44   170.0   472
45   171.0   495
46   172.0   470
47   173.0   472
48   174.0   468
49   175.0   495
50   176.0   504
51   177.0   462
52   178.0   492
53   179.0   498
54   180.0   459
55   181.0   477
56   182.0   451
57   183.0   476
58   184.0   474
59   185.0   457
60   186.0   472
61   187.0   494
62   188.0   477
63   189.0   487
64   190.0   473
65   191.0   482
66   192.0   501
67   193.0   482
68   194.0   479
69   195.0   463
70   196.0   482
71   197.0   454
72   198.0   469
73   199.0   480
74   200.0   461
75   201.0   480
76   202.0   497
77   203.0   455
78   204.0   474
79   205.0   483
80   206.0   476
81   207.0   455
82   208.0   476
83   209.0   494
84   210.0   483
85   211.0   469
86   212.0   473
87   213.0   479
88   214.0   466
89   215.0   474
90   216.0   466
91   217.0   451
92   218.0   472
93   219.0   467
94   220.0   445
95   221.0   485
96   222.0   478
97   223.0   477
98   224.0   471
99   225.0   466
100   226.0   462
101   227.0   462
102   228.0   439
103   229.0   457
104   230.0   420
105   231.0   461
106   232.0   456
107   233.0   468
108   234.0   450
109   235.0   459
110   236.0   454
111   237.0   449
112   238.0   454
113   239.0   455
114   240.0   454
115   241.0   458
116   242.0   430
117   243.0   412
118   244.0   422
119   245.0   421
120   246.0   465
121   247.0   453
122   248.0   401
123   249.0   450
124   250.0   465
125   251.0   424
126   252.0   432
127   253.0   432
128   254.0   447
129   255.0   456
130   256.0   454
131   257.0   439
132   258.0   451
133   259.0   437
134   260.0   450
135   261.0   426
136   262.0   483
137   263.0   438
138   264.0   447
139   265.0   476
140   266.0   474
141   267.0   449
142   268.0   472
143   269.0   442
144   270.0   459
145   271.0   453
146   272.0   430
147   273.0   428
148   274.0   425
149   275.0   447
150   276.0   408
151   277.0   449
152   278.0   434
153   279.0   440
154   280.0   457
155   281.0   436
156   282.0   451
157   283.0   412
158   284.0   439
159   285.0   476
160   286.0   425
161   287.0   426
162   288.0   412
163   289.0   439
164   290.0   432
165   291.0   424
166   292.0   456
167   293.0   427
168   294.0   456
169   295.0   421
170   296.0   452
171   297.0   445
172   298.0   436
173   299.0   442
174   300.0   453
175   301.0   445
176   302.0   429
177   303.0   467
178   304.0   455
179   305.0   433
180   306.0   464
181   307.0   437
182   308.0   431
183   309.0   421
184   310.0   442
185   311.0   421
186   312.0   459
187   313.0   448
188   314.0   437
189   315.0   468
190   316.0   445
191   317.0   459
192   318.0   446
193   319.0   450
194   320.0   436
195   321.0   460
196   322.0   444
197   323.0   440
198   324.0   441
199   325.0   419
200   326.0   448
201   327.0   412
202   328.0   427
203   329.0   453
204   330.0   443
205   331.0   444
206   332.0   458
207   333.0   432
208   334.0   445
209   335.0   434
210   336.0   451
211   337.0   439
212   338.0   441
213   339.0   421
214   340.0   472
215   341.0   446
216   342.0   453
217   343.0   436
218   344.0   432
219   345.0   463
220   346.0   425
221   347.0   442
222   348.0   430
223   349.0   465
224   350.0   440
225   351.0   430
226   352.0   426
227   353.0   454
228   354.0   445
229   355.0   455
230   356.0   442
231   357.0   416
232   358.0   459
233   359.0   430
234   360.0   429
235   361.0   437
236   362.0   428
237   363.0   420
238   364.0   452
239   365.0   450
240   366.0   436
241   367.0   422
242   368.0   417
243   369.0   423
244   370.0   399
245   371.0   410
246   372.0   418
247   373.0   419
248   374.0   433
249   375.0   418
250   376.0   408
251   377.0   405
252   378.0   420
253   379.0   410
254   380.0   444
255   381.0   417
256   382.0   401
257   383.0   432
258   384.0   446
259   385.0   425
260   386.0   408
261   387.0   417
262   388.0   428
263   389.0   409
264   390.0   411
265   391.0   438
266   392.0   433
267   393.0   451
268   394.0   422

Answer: 452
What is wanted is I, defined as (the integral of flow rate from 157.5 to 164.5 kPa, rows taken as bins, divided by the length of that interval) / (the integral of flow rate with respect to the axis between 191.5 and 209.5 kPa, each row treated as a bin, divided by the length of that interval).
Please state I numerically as 0.99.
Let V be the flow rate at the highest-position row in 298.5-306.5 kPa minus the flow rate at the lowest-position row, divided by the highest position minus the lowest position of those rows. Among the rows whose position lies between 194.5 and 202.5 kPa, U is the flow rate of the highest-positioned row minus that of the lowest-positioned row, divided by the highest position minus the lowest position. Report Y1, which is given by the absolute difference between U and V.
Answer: 2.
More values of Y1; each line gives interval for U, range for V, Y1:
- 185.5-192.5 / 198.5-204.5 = 6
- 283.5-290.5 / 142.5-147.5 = 4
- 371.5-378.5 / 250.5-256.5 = 6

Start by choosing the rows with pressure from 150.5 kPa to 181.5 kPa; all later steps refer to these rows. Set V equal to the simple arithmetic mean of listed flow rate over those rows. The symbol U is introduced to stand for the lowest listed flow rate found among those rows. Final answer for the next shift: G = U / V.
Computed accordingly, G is 0.949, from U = 451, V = 475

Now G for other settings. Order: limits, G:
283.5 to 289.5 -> 0.945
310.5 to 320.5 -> 0.942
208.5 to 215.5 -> 0.977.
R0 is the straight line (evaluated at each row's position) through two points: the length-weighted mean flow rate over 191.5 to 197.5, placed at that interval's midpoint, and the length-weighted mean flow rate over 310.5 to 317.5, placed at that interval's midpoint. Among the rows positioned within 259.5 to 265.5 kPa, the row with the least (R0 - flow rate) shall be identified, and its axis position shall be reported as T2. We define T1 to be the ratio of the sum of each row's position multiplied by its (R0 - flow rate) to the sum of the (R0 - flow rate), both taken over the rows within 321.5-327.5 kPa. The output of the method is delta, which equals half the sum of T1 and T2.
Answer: 293.8 kPa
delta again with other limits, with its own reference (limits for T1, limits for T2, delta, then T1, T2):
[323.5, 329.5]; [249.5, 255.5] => 288.1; 326.1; 250.0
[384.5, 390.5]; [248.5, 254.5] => 318.9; 387.8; 250.0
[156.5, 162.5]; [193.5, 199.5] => 177.8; 159.7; 196.0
